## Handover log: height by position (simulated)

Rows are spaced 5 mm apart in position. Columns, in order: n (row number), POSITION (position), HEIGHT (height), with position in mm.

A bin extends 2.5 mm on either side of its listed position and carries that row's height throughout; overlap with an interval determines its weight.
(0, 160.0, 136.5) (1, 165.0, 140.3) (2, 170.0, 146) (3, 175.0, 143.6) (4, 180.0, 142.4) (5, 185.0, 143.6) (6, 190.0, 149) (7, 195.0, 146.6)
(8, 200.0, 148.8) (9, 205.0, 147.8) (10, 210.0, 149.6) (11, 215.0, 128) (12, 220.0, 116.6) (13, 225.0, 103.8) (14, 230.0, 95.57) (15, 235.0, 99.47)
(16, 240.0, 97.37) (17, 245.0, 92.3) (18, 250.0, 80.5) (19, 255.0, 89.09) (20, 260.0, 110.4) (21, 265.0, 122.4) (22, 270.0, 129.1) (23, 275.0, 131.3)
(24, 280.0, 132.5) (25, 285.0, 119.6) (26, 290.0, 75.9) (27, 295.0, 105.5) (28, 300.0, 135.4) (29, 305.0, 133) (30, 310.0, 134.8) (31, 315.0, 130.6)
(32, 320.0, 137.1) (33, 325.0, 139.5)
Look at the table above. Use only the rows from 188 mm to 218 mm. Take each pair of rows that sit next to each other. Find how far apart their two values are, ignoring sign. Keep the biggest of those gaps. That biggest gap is 21.6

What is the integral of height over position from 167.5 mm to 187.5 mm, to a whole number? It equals 2878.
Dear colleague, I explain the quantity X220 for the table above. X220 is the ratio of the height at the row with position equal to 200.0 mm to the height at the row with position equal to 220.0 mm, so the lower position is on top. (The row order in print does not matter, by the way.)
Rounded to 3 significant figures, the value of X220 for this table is 1.28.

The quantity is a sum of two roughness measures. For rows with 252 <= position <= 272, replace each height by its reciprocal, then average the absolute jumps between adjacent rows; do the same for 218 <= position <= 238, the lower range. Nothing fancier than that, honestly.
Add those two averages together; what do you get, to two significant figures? 0.0019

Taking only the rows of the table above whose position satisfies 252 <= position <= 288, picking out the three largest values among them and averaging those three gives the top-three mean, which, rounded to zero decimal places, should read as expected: 131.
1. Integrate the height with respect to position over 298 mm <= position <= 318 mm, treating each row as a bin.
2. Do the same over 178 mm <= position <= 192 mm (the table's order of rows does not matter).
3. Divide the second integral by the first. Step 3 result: 0.8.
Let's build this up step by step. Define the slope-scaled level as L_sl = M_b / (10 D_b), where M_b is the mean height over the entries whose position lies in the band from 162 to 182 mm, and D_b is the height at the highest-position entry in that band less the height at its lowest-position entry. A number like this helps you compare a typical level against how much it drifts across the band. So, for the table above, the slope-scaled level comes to 6.8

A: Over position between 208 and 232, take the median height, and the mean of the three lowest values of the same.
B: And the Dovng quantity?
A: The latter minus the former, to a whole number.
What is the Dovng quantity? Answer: -11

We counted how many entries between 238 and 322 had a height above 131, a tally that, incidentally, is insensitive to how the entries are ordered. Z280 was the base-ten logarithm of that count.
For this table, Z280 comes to 0.8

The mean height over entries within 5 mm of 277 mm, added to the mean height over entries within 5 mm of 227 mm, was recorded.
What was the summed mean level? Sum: 232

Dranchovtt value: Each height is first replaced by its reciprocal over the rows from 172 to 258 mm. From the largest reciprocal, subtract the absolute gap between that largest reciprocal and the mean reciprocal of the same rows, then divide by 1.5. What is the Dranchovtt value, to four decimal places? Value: 0.0057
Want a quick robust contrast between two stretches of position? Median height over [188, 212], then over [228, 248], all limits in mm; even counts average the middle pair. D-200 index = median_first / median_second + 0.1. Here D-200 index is 1.64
